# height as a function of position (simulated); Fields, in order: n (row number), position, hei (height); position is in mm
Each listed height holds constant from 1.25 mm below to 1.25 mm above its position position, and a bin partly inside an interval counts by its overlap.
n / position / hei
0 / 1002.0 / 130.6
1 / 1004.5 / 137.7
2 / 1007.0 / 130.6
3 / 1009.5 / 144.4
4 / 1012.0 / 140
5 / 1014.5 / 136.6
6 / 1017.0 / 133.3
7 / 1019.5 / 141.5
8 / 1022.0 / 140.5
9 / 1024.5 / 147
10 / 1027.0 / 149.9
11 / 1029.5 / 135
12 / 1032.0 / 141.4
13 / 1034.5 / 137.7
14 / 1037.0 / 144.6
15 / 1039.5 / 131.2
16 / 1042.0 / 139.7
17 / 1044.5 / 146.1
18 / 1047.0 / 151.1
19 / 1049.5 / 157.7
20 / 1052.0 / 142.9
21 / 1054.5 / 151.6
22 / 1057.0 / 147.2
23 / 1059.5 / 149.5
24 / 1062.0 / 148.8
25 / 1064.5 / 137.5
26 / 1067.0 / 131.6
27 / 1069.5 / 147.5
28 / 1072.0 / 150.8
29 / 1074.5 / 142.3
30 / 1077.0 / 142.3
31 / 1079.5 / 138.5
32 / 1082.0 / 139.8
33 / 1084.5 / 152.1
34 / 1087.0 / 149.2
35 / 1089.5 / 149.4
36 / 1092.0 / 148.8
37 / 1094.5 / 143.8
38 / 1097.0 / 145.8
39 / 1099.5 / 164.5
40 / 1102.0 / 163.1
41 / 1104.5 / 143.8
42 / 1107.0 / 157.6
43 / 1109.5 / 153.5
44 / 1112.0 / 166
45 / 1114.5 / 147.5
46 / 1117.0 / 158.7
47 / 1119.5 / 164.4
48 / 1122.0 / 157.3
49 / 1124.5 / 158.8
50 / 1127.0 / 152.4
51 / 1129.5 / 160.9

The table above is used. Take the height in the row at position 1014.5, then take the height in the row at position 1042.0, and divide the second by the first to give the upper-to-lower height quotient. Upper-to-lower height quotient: 1.02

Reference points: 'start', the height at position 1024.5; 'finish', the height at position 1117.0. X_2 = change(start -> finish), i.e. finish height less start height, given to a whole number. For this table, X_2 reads 12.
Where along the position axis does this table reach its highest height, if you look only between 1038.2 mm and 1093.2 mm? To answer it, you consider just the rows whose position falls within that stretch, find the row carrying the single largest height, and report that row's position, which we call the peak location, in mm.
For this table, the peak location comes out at 1049.5 mm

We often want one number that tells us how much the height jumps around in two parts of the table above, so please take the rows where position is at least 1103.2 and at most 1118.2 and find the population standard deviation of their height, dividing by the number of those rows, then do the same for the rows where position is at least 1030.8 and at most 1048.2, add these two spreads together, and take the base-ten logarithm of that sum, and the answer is 1.12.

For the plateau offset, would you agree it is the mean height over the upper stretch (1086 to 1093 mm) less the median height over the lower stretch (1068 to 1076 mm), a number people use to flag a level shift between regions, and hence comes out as 1.6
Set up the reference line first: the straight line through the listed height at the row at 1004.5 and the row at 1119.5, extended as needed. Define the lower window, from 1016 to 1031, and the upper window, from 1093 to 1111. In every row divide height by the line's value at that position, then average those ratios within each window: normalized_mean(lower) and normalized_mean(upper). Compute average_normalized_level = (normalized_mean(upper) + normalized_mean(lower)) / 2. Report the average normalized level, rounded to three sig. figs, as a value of 0.975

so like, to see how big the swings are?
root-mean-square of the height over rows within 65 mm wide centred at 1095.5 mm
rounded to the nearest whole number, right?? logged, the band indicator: 151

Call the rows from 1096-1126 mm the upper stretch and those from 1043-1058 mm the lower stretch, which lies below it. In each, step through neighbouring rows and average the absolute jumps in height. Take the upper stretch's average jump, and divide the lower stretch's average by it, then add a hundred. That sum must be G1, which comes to 101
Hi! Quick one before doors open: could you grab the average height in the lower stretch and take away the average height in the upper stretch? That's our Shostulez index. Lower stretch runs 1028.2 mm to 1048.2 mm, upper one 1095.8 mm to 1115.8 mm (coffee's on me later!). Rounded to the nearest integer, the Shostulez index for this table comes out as -14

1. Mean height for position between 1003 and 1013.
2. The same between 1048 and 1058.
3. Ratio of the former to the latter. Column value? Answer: 0.92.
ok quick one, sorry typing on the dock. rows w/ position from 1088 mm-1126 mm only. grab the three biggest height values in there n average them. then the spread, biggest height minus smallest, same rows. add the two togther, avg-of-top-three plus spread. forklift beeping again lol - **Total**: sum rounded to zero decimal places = 187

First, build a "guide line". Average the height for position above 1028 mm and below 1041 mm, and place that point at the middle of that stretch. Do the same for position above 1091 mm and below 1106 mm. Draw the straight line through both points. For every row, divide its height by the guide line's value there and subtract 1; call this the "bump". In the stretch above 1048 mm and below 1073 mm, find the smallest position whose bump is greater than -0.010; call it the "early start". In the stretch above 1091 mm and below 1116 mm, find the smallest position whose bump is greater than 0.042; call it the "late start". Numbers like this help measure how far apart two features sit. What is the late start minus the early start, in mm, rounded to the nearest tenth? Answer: 50.0 mm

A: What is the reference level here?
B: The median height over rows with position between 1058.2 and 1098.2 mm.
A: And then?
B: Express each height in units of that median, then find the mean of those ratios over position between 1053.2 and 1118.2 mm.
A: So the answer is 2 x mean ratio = 2.03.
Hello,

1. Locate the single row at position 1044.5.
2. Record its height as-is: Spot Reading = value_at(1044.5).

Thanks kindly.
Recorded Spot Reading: 146.1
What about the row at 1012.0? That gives 140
